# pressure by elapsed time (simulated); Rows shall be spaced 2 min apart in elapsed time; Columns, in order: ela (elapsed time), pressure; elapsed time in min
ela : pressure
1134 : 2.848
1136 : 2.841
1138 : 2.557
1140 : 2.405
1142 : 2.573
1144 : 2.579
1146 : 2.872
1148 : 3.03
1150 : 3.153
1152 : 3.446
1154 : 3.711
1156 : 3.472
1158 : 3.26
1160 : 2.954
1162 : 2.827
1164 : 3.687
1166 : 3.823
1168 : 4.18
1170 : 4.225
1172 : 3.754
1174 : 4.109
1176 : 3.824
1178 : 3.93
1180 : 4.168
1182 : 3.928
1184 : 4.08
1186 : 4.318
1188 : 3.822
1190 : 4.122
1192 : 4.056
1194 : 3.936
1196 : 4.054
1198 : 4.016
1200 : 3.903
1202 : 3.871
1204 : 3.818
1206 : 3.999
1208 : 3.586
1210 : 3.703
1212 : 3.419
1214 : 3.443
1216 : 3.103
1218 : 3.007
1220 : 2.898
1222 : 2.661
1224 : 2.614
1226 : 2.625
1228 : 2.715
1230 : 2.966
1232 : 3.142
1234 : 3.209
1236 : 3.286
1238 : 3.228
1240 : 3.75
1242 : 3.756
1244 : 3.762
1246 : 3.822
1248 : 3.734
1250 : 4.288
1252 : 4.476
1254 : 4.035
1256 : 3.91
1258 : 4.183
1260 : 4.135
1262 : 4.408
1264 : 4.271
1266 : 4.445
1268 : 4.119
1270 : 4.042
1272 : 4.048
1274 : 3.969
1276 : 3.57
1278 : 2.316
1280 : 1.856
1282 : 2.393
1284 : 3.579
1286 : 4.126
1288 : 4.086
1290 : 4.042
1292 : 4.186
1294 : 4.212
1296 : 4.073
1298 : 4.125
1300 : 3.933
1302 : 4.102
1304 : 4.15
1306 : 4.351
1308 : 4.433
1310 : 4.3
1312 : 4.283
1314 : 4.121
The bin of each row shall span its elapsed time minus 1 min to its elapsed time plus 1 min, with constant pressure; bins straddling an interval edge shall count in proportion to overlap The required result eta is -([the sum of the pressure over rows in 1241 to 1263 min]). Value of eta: -44.5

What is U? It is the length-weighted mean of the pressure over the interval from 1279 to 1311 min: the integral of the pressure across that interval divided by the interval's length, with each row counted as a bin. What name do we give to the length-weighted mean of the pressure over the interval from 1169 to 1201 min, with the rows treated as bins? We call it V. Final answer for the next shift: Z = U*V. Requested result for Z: 15.5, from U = 3.87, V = 4.02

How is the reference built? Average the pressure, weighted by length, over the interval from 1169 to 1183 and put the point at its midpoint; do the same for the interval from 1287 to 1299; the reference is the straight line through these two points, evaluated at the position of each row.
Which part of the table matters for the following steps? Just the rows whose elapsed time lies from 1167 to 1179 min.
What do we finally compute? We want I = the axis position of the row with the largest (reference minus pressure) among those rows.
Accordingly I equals 1172 min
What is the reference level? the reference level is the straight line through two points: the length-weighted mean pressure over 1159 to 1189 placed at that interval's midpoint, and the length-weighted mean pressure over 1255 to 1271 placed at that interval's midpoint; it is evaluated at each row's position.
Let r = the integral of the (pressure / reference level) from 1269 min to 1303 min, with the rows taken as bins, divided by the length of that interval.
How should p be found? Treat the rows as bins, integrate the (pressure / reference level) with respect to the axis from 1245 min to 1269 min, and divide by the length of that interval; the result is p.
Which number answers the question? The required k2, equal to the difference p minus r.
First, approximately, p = 1.00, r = 0.861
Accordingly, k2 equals 0.14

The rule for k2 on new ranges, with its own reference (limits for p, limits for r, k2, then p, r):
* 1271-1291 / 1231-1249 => -0.06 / 0.80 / 0.859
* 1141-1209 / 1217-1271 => 0.08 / 0.96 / 0.876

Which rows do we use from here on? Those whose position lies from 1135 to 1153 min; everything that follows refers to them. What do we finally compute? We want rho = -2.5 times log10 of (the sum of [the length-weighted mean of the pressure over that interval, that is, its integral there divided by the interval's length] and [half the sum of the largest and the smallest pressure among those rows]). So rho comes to -1.90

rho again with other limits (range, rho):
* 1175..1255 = -2.14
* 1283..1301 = -2.25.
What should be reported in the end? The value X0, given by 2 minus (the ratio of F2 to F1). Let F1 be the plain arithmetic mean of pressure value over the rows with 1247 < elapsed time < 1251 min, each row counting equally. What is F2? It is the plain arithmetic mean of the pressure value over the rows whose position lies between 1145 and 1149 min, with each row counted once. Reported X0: 1.26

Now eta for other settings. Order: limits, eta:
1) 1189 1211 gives -43.1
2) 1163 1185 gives -43.7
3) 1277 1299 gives -39.0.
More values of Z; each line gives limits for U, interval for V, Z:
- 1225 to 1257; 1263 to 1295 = 13.1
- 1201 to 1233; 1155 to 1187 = 12.2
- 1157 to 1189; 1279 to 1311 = 14.7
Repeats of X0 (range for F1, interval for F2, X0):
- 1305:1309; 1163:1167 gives 1.15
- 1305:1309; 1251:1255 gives 1.03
